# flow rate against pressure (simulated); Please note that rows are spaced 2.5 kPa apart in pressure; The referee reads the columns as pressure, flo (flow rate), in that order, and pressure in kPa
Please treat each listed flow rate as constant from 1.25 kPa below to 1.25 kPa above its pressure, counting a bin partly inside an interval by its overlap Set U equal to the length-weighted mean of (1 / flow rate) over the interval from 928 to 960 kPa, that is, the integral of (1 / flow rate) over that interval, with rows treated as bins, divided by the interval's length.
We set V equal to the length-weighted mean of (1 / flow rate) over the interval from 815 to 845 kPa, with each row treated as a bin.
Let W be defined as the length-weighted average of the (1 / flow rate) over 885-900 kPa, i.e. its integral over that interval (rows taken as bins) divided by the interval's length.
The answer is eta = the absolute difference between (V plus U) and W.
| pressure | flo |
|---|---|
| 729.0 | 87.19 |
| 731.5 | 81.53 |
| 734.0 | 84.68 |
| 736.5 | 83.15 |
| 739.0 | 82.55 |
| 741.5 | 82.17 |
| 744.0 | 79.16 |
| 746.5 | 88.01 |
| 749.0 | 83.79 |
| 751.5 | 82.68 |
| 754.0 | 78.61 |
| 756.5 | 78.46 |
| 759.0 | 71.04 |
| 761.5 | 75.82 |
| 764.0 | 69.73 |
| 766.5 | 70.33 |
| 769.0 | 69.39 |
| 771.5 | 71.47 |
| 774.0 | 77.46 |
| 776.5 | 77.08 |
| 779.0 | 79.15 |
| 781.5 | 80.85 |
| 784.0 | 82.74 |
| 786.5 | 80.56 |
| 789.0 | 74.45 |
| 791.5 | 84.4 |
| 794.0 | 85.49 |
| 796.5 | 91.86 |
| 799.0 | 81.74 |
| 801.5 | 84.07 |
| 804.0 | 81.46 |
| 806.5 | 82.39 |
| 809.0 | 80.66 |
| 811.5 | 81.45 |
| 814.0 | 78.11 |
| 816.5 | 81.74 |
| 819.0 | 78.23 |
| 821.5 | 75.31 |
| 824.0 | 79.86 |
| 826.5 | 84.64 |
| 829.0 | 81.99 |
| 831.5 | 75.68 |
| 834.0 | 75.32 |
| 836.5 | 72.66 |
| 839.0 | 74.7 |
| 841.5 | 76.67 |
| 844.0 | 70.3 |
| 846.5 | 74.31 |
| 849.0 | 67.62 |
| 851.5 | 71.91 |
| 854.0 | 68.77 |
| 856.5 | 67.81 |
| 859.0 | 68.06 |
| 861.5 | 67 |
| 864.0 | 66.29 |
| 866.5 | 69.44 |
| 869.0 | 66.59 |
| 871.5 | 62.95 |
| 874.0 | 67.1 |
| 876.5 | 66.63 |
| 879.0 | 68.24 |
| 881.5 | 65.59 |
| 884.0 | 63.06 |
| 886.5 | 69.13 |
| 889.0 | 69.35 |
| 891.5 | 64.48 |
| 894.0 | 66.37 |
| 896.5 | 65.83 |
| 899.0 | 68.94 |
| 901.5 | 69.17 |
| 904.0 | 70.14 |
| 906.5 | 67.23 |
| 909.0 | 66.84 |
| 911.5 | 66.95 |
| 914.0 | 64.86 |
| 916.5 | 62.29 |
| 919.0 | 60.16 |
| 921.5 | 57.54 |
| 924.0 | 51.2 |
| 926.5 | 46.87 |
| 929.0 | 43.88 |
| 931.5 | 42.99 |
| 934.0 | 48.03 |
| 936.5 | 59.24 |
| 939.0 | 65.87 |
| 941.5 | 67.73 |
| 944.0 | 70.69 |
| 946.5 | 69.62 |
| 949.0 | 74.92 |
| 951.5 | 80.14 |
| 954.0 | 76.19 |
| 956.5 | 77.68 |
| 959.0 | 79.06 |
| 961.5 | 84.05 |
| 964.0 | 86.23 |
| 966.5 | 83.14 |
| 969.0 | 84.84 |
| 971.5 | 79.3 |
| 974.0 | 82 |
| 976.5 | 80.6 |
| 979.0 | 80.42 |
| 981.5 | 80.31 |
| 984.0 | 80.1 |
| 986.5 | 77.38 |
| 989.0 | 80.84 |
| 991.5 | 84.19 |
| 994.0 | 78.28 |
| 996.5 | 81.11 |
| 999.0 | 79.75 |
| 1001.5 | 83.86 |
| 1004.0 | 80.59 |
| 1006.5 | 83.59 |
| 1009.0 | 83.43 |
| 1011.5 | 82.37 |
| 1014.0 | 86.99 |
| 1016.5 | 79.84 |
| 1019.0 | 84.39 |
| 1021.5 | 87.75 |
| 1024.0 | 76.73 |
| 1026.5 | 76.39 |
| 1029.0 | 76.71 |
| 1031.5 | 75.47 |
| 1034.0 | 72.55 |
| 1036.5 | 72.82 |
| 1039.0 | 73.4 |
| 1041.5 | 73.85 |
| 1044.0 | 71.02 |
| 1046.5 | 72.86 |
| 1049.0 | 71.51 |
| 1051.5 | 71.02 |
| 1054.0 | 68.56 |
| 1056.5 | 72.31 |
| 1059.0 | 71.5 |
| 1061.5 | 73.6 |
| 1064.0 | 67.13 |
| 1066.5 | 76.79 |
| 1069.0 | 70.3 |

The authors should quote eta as 0.0140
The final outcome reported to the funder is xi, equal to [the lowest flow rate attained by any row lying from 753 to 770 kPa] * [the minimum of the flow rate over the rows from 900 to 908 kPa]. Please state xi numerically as 4665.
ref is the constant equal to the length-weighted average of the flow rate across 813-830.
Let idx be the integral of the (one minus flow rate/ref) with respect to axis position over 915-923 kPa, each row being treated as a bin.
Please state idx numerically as 2.0 kPa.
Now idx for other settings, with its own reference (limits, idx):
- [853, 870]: 2.6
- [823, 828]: -0.1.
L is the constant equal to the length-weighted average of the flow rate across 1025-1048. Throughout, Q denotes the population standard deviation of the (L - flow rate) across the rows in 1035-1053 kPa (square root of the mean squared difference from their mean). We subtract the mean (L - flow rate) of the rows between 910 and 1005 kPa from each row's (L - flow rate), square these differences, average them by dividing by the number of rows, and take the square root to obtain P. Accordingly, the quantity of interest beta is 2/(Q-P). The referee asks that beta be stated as -0.2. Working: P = 12.5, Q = 1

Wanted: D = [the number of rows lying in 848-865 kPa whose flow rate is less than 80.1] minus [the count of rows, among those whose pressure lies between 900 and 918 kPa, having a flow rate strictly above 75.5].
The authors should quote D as 7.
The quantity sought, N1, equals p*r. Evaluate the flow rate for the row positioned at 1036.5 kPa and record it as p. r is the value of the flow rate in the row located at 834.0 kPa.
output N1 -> 5485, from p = 72.82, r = 75.32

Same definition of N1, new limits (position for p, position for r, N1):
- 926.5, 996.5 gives 3802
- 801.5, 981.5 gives 6752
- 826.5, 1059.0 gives 6052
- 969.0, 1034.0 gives 6155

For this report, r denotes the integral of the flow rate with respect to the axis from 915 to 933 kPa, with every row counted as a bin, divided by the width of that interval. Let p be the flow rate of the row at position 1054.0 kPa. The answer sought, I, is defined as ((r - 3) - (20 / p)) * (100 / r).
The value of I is 93.7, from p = 68.56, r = 52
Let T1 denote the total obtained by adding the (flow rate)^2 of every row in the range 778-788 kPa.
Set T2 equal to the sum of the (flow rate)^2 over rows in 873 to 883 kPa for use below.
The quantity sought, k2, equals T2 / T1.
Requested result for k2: 0.68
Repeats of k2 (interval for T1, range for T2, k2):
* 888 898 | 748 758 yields 1.48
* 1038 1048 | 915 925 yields 0.63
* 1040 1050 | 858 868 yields 0.88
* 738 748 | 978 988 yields 0.92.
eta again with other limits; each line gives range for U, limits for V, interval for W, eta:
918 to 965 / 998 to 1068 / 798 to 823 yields 0.0168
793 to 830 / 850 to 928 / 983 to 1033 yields 0.0153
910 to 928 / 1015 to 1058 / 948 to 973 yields 0.0183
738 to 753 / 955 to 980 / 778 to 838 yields 0.0119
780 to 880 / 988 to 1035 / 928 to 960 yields 0.0098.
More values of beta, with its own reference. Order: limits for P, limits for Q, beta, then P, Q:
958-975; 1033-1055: -2.0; 2.5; 2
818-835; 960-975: -1.7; 3.4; 2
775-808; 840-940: 0.6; 4.0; 8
